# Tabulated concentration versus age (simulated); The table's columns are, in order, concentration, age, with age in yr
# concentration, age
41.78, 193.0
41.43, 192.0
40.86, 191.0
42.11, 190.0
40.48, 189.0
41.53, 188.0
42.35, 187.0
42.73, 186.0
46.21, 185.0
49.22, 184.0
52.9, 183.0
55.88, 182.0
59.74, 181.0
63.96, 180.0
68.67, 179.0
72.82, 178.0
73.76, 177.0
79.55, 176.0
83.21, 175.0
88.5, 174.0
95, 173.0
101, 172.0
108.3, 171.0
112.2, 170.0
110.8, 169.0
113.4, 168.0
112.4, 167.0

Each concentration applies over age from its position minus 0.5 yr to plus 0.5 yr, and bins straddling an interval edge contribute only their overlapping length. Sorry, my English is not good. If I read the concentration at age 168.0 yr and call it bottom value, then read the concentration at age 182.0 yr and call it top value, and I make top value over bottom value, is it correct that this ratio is 0.49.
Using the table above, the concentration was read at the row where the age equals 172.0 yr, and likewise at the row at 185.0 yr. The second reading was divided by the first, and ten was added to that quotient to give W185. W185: 10.5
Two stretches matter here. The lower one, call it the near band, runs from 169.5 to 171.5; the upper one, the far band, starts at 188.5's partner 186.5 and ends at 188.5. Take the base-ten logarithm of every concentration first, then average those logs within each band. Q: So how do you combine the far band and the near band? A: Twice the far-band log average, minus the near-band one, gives 1.20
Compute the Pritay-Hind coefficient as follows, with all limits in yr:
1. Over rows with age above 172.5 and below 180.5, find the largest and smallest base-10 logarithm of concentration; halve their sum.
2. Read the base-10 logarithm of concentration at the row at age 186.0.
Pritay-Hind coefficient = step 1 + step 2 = 3.5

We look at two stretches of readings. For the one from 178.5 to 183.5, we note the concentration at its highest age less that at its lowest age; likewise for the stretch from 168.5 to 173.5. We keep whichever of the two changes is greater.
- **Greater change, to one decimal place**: -15.8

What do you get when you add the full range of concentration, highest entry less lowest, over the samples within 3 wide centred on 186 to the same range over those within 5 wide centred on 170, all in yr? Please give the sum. 16.3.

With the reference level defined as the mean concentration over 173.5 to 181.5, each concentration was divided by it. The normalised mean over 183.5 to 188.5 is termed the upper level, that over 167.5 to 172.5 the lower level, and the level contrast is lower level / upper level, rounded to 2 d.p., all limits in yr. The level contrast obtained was 2.46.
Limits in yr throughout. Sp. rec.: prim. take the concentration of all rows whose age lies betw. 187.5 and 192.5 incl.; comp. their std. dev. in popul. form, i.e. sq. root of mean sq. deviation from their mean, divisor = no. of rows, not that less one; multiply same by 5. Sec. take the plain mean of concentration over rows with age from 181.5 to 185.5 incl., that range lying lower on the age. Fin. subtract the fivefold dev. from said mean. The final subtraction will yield 48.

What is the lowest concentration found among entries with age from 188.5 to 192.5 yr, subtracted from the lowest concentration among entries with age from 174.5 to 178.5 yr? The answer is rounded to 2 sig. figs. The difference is 32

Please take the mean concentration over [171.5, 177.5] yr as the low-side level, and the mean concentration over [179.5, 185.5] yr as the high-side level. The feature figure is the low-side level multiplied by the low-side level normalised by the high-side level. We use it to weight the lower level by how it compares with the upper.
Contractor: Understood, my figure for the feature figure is 138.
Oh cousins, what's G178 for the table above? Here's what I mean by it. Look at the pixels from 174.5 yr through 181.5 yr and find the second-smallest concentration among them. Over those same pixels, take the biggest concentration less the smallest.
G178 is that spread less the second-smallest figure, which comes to -40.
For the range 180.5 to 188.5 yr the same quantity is -24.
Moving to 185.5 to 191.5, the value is -39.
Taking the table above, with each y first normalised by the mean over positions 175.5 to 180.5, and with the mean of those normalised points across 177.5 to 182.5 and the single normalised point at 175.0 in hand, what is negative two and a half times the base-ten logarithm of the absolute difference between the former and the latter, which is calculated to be 1.4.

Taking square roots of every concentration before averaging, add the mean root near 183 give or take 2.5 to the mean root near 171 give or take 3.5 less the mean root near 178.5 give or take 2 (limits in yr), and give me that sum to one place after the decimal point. 9.1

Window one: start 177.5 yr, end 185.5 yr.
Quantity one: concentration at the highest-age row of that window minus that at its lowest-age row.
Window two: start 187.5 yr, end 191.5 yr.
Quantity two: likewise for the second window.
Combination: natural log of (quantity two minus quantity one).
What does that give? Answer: 3.3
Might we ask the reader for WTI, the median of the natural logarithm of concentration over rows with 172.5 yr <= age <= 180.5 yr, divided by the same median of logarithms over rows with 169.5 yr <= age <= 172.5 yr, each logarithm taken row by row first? 0.93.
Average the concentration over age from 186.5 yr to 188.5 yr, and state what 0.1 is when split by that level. 0.0024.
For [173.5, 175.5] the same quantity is 0.0012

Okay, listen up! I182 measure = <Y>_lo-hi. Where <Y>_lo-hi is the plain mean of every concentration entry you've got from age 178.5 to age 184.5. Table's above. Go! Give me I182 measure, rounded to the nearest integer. 58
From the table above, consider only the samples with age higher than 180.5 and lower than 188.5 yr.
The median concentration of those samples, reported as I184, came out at 48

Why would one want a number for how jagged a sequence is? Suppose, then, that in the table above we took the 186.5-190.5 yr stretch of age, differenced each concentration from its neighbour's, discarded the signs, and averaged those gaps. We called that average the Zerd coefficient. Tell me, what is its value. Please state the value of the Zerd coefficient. 1.2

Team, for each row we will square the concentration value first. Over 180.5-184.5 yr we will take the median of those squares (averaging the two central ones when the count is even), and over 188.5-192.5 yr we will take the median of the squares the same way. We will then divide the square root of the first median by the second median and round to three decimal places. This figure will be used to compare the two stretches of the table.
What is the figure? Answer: 0.032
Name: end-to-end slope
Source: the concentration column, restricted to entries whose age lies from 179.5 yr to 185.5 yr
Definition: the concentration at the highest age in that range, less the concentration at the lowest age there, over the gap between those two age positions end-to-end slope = -4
